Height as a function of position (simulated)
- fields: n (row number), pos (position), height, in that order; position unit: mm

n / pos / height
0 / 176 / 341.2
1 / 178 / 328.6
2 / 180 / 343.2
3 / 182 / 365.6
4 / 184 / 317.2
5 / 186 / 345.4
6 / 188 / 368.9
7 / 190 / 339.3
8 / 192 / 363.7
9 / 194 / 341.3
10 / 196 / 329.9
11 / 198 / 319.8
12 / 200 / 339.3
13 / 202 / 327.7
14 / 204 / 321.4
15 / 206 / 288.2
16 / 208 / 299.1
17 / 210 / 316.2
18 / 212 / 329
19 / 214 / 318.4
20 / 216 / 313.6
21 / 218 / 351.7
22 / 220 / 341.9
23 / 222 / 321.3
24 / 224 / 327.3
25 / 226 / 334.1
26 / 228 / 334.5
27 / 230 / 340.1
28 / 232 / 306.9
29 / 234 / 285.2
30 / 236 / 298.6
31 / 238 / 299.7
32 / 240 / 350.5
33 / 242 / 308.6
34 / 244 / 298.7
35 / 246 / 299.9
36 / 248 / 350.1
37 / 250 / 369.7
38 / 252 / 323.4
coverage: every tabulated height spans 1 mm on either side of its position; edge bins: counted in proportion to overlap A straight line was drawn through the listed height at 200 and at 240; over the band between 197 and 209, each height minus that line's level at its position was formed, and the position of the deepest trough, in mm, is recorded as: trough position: 206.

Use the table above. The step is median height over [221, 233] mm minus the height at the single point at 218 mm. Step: -21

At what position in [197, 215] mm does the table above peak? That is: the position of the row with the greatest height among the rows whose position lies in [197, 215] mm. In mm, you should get 200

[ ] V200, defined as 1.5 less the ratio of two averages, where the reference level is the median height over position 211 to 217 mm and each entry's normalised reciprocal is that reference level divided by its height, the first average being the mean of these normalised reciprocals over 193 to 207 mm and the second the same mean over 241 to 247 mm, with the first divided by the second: 0.56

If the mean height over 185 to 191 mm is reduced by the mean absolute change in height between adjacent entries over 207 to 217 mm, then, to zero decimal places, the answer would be 340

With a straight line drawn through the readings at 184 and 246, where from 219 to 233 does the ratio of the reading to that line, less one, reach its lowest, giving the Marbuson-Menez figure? 232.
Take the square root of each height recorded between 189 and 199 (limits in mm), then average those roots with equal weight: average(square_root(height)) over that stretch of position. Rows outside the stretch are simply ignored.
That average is 18.4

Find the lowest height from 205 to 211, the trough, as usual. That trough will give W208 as 288.2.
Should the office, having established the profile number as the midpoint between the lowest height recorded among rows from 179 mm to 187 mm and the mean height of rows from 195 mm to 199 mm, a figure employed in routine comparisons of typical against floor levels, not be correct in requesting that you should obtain 321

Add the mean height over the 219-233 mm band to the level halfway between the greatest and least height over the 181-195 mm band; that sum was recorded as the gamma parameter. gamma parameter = 672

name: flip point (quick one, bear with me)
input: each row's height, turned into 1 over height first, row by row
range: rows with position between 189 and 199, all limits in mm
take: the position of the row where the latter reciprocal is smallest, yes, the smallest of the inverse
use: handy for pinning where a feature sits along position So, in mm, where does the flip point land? 192 mm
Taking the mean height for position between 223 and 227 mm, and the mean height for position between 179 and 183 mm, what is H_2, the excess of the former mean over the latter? -24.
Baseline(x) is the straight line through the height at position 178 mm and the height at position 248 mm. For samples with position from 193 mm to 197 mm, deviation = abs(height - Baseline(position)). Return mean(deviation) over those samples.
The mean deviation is 6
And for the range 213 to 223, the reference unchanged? 16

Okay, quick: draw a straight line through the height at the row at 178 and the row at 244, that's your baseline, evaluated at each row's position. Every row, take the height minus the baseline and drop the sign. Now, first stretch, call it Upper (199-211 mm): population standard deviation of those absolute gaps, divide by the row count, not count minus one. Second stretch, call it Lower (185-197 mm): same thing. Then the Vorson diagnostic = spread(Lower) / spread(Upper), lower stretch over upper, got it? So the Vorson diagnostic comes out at 1.46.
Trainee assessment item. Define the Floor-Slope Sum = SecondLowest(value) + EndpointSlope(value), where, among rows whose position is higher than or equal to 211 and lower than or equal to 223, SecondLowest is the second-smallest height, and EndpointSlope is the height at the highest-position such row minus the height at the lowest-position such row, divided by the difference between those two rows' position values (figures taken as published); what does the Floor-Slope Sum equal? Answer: 318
